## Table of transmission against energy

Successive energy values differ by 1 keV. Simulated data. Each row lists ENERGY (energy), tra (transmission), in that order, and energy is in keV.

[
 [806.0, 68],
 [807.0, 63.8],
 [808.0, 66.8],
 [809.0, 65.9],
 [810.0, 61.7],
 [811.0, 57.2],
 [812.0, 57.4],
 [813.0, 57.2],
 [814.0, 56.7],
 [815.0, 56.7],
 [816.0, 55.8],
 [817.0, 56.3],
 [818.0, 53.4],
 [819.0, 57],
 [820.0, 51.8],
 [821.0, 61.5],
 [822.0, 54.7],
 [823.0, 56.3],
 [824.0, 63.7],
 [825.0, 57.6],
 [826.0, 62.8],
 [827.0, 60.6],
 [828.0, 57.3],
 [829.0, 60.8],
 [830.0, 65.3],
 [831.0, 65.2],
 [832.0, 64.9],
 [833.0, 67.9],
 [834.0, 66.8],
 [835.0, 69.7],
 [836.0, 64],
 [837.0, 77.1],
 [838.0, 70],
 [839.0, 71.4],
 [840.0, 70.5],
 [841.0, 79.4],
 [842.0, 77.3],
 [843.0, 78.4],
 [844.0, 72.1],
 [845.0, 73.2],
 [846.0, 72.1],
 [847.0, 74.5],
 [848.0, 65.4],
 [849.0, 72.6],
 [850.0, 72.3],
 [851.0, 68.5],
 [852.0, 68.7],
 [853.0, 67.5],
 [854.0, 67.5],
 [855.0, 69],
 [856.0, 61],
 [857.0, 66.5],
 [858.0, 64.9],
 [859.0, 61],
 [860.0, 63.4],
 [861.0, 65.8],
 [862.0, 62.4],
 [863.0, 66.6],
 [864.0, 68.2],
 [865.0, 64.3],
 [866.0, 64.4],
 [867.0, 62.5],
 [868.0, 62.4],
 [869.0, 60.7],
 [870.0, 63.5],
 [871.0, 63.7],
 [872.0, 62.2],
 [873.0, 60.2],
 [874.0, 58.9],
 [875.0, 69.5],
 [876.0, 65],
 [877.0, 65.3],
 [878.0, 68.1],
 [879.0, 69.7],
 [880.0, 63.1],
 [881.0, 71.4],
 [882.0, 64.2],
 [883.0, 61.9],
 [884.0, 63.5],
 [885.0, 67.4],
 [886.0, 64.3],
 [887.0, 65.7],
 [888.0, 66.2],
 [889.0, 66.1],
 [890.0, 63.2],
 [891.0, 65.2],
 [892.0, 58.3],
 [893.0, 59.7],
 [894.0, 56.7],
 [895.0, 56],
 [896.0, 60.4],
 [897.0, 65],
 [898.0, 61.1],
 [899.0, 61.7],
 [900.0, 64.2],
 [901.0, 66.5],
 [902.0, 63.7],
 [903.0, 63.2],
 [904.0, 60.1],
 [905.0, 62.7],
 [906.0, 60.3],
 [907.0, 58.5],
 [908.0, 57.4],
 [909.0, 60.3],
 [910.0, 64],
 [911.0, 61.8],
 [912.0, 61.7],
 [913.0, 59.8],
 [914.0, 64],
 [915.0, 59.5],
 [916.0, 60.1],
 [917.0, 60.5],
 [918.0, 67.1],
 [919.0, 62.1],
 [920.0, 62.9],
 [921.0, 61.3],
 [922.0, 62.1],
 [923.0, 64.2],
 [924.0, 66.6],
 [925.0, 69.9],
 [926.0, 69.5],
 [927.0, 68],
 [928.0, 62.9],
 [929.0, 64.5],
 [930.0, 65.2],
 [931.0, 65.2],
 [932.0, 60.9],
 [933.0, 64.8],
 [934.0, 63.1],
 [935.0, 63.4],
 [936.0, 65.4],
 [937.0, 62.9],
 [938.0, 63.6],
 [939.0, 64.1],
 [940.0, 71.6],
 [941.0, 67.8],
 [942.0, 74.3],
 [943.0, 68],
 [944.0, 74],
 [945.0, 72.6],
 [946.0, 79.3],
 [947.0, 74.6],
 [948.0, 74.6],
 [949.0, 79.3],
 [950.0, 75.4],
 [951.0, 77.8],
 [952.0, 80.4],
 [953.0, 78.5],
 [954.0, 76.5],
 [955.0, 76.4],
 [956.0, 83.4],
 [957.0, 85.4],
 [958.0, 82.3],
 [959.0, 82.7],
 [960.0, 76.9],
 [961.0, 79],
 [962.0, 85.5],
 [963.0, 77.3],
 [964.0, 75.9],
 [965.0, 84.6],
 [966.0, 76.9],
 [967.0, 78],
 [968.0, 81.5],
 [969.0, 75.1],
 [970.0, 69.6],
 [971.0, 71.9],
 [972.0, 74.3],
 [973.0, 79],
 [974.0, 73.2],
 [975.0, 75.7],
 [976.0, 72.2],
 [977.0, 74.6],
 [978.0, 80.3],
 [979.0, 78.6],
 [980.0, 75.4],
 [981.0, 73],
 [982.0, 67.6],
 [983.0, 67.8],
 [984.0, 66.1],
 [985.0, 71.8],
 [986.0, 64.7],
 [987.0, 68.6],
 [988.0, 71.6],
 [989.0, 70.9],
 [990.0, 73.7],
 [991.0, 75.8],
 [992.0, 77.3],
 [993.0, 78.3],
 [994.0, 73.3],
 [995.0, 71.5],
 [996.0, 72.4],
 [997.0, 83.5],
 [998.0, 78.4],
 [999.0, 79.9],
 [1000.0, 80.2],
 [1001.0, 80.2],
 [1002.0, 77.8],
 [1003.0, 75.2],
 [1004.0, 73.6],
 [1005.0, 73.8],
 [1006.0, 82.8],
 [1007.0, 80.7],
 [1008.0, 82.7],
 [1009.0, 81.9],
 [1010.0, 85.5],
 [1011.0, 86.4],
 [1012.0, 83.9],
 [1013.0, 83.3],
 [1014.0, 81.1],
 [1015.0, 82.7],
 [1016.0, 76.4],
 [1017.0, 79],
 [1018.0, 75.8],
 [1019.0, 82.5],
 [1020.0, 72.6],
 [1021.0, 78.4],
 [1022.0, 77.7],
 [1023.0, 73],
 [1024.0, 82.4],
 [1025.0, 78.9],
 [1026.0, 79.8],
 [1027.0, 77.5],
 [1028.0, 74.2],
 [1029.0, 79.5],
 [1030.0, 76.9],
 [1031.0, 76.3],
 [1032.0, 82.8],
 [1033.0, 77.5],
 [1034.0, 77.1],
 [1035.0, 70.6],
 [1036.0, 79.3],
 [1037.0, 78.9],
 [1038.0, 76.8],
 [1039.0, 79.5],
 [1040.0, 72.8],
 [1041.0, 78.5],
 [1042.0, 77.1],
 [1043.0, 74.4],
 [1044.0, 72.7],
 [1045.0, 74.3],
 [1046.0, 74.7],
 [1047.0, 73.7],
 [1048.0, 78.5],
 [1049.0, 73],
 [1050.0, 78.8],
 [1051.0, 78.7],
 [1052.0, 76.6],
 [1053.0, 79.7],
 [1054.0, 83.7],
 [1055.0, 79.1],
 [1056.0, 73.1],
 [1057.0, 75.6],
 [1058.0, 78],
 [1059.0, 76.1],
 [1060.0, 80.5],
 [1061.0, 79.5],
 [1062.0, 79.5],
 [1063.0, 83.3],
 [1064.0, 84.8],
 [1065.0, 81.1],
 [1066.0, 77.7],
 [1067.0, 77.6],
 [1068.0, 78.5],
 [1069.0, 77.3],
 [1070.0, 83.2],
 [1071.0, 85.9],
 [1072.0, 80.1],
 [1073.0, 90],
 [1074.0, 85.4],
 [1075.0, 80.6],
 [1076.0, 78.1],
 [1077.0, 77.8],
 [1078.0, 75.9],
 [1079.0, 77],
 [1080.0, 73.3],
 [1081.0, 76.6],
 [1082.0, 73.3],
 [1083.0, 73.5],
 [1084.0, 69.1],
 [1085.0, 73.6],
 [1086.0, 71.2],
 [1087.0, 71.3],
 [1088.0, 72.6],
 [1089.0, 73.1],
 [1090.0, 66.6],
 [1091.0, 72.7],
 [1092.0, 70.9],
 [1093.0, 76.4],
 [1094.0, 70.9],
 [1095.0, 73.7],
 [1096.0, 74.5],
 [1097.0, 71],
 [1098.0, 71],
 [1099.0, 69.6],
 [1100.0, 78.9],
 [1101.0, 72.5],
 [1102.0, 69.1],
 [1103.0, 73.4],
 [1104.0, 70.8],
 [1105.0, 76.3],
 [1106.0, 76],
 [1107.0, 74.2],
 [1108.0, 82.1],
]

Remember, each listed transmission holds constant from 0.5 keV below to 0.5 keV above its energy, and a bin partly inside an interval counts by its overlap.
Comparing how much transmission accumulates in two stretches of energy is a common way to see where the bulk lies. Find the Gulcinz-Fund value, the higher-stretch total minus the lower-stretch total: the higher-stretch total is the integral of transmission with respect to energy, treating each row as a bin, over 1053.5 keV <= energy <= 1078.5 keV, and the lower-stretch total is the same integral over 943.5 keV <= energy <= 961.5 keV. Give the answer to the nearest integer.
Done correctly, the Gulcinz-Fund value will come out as 593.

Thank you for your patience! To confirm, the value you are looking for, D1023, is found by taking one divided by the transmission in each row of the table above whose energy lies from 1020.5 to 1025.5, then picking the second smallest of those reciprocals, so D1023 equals 0.0127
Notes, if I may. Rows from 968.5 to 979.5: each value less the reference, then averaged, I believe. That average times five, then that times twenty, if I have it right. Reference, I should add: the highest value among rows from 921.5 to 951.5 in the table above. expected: -435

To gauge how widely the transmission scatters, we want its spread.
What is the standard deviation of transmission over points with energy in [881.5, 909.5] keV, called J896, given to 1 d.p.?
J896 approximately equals 3.1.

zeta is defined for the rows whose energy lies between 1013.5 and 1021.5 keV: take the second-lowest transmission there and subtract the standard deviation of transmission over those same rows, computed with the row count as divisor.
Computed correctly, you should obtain 72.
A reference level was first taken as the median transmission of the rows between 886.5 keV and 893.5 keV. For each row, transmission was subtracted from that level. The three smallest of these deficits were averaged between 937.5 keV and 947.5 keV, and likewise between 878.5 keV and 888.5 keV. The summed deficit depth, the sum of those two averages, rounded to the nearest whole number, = -15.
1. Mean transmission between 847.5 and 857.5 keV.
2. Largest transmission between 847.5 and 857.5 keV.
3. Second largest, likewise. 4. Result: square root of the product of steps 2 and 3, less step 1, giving 4.5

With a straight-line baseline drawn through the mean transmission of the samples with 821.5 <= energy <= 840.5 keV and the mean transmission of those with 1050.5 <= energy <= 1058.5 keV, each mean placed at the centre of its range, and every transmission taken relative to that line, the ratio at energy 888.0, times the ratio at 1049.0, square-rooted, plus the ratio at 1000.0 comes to 2.03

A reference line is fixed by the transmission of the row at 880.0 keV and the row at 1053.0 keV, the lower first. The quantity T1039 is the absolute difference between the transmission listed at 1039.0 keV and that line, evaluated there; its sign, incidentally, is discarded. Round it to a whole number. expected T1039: 1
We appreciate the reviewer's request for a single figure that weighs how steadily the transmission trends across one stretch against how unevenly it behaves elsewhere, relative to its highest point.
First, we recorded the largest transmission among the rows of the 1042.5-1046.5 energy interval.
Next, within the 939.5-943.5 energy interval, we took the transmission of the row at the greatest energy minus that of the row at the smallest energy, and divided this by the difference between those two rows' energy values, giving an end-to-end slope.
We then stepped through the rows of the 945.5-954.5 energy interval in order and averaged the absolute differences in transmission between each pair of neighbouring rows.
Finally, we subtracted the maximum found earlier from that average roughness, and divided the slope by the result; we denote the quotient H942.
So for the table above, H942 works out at 0.017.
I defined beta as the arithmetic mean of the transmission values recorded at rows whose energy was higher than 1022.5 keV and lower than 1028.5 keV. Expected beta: 77.6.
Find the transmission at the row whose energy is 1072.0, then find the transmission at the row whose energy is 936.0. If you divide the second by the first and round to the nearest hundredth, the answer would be 0.82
